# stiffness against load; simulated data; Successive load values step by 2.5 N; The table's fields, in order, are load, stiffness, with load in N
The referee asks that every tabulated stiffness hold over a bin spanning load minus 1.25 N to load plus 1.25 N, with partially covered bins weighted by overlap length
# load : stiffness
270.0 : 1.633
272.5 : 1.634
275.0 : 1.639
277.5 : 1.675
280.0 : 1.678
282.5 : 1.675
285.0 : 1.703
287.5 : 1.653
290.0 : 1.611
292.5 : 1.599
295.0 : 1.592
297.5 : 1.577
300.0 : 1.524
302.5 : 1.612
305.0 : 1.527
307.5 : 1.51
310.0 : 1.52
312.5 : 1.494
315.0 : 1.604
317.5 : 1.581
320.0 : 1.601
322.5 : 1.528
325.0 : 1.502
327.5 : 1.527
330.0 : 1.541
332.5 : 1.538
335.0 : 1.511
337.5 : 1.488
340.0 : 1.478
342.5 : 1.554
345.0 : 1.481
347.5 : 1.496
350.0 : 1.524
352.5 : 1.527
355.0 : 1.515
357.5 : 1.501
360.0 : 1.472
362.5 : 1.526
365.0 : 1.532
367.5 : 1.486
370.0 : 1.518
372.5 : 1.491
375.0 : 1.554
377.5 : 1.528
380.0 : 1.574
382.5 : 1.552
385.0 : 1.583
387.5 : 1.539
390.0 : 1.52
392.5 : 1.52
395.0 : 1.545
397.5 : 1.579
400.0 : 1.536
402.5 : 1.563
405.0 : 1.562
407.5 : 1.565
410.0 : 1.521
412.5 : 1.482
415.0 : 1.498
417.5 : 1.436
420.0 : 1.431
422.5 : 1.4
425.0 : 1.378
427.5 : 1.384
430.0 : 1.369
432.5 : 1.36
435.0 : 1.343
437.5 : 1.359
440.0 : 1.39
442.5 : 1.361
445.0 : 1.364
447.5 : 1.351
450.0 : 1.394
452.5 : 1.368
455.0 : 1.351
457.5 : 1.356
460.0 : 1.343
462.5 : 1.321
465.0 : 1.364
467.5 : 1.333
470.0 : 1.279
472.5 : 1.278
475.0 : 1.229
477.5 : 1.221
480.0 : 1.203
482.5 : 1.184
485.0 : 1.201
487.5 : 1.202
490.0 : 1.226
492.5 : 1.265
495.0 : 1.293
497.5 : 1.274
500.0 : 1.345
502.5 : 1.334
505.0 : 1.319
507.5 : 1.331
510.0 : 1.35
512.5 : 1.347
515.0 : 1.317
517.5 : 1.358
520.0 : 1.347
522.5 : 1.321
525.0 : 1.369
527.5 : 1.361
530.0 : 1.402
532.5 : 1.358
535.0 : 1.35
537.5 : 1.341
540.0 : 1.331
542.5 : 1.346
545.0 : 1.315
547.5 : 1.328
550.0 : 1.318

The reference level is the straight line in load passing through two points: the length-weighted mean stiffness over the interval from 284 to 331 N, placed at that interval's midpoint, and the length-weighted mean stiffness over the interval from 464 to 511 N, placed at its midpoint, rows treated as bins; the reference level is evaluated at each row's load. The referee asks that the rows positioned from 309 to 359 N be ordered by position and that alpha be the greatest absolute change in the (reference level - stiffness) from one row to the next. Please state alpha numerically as 0.114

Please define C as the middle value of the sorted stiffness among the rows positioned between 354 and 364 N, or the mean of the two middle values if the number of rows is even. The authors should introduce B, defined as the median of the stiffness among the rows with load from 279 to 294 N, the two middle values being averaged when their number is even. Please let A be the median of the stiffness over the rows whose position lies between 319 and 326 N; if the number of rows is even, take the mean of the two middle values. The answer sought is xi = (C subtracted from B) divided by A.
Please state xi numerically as 0.10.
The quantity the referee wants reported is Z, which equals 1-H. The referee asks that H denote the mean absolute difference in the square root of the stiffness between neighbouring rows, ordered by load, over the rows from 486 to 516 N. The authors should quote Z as 0.989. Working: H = 0.0108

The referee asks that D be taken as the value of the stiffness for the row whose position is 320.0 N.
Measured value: 1.601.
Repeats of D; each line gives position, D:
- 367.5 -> 1.486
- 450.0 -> 1.394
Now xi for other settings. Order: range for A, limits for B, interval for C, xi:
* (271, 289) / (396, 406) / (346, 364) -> 0.03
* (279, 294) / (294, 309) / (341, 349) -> 0.03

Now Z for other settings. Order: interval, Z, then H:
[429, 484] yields 0.990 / 0.0097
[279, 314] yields 0.987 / 0.0133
